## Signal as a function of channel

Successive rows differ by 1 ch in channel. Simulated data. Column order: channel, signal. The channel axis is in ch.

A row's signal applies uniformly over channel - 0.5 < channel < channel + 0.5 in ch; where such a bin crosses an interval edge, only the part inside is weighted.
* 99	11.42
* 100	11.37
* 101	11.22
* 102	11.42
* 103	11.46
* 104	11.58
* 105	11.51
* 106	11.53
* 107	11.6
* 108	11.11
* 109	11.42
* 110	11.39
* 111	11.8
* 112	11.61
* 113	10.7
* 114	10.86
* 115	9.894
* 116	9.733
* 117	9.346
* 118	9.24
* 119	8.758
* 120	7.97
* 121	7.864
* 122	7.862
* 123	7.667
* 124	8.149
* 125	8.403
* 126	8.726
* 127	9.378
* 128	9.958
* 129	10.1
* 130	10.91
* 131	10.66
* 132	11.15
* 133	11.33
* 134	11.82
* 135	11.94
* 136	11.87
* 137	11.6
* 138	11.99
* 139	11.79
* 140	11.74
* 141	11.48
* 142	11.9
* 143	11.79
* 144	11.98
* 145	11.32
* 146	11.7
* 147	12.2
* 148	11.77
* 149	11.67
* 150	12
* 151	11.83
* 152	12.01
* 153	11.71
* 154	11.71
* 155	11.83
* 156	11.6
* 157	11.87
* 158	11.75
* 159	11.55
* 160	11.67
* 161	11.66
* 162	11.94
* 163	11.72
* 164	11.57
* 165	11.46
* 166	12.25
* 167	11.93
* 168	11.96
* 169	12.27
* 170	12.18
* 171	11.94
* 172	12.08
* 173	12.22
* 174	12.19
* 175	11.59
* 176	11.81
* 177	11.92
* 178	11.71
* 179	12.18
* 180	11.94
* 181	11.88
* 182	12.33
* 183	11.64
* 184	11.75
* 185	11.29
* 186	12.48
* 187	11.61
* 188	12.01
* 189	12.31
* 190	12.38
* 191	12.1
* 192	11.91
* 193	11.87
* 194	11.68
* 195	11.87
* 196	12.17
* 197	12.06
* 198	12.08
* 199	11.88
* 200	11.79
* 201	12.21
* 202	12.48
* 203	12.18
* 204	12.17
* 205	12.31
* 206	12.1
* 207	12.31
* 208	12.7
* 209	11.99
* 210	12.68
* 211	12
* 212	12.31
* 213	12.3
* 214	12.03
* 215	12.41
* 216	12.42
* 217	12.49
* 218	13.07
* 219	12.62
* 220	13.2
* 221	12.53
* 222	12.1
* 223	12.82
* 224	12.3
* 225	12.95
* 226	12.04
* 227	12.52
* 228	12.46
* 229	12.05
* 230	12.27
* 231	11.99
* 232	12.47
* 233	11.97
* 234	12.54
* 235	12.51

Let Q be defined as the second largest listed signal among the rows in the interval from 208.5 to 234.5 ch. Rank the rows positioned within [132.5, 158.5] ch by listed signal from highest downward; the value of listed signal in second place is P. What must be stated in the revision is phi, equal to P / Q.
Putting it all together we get 0.92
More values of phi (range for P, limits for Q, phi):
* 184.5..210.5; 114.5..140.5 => 1.06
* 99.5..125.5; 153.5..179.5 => 0.95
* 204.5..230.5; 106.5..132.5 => 1.13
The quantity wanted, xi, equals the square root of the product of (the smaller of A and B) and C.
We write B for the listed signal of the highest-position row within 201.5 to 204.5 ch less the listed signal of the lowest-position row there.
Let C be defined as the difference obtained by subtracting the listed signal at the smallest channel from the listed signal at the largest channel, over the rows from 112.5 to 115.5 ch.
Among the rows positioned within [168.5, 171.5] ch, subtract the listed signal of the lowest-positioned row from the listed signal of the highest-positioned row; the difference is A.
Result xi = 0.52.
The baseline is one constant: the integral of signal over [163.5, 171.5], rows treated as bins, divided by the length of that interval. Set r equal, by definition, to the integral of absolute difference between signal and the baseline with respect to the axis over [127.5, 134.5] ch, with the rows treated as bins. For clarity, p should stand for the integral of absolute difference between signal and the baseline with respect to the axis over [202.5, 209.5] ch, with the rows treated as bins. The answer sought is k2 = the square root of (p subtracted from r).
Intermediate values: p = 2.1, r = 8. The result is 2.4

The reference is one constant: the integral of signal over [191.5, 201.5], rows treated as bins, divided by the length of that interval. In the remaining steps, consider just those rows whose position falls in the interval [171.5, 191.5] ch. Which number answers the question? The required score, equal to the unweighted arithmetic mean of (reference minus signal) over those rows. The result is 0.0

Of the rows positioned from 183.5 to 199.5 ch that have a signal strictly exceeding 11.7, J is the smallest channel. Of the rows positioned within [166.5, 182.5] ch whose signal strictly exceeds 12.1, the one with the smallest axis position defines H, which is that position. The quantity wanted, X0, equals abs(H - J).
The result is 15 ch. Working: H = 169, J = 184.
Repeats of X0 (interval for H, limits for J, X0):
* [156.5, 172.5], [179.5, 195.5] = 14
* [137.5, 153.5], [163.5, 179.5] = 19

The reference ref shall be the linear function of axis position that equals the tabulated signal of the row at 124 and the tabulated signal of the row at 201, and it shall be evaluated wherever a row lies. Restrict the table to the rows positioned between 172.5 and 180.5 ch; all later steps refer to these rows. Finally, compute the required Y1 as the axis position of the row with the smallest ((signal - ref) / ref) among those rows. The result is 178 ch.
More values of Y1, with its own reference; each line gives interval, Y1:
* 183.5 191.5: 185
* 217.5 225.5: 222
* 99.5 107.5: 107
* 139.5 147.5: 145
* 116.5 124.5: 123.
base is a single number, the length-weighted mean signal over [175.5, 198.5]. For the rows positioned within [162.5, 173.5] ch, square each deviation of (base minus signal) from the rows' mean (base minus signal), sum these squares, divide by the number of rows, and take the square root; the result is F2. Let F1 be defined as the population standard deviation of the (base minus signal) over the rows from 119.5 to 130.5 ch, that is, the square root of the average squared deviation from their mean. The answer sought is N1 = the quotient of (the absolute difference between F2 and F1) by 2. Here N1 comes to 0.39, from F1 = 1.05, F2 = 0.26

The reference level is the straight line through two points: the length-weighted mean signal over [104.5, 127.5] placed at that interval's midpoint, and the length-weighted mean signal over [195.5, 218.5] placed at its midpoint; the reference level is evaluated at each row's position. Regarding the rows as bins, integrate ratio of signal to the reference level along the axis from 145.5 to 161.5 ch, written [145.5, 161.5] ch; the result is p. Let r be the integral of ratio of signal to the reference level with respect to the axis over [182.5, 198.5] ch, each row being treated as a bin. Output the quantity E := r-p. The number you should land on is -1.2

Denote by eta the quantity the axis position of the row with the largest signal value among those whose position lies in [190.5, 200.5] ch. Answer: 196 ch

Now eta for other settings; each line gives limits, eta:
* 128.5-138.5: 138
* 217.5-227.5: 220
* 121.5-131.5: 130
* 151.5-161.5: 152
